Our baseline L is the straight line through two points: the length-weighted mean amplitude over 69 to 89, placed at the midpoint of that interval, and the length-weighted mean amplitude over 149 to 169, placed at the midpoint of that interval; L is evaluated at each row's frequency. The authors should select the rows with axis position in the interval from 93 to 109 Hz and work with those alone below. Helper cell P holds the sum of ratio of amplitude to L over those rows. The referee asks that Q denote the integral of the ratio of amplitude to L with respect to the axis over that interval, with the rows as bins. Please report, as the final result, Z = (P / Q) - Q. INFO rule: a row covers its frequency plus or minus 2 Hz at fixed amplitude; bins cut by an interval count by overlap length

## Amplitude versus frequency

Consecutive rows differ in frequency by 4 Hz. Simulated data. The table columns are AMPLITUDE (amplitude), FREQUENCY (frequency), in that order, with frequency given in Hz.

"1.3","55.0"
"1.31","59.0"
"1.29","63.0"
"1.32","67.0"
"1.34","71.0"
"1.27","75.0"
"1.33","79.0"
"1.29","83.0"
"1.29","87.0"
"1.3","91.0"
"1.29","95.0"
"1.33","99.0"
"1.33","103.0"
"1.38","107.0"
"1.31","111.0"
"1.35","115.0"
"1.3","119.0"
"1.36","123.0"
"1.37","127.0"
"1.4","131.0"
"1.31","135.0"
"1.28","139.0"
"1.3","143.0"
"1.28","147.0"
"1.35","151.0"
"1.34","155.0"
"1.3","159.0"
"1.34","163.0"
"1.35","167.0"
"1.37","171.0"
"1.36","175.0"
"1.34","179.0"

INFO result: -16.0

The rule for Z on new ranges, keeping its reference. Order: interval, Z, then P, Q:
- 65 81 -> -15.9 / 4.04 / 16.2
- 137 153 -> -15.4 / 3.92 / 15.7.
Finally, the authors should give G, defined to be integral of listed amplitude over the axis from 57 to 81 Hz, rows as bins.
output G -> 31.4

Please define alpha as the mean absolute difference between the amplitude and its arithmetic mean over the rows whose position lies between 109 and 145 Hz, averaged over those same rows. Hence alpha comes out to 0.035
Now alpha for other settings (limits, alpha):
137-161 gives 0.024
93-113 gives 0.022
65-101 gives 0.021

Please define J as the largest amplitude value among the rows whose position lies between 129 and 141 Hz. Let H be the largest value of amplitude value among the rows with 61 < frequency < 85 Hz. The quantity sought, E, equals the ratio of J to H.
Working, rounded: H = 1.34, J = 1.4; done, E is 1.04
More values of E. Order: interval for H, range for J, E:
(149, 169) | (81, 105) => 0.99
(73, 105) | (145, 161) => 1.02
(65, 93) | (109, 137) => 1.04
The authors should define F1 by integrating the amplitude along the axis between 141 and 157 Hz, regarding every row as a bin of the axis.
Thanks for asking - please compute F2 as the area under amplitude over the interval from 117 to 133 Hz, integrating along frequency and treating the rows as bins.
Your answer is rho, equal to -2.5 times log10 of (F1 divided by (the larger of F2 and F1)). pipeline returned 0.032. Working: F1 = 21.1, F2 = 21.7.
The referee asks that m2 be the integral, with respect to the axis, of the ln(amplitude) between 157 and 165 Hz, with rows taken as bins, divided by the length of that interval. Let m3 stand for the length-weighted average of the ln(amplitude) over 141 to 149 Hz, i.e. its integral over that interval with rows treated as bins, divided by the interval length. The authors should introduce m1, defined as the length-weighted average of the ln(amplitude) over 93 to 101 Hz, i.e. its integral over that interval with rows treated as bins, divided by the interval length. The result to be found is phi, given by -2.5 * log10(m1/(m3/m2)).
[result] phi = 1.33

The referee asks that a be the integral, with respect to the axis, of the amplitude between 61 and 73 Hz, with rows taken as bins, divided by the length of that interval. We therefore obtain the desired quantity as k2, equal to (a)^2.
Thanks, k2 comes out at 1.73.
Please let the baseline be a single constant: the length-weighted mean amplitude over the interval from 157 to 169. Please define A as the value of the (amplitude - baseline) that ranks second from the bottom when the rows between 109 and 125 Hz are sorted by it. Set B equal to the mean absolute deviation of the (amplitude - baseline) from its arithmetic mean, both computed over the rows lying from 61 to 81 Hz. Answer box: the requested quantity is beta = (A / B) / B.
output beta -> -34.7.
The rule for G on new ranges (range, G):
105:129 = 32.3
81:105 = 31.3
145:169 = 31.8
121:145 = 32.1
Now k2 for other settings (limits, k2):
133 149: 1.67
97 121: 1.78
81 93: 1.67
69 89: 1.70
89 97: 1.68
